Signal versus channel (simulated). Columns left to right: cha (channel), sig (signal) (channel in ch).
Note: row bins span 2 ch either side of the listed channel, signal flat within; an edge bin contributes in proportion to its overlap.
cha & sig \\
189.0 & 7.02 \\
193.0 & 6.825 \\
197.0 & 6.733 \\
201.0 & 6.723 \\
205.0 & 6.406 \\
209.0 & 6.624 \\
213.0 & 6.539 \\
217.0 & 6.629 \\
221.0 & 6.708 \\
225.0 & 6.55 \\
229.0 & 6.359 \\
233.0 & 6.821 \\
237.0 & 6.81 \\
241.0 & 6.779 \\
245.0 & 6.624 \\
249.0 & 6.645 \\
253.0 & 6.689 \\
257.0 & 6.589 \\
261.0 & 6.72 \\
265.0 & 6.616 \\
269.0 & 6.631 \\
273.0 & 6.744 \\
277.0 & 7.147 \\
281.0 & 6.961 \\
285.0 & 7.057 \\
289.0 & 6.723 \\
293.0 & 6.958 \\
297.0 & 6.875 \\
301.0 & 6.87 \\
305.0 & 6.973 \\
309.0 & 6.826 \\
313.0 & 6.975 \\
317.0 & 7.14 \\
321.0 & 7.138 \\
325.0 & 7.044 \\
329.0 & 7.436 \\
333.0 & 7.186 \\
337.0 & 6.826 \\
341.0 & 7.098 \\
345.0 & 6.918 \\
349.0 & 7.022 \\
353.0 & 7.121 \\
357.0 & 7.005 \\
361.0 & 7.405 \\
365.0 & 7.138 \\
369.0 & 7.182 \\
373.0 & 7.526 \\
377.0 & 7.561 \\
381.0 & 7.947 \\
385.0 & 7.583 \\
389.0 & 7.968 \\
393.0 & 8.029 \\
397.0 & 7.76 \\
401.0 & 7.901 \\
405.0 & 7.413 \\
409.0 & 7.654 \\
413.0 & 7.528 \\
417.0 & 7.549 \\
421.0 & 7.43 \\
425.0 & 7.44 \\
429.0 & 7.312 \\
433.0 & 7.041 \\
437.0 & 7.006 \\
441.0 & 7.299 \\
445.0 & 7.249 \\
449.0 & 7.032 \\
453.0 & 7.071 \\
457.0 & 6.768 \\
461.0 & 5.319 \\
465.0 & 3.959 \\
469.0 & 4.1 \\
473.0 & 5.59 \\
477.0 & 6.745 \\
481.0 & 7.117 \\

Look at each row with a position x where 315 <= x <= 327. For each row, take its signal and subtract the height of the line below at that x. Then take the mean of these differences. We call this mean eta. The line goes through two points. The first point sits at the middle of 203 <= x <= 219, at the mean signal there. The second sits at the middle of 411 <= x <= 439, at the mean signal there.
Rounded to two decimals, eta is 0.16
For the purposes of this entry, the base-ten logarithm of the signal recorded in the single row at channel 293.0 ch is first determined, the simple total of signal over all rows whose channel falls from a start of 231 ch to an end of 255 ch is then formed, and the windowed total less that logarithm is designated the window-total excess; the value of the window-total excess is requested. 40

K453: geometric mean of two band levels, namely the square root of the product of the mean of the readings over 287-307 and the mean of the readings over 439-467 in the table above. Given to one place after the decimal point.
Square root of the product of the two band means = 6.6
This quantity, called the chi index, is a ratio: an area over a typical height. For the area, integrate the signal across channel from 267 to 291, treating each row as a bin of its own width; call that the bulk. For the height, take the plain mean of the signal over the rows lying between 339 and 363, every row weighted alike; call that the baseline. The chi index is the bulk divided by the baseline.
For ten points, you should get 23.3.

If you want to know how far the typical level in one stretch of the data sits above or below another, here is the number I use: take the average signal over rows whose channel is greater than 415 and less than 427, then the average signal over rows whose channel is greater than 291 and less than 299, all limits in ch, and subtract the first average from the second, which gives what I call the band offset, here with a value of -0.6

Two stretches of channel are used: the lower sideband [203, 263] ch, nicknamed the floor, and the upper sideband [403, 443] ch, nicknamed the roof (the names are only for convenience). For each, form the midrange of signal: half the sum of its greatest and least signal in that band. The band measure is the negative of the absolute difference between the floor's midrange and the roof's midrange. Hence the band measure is -0.74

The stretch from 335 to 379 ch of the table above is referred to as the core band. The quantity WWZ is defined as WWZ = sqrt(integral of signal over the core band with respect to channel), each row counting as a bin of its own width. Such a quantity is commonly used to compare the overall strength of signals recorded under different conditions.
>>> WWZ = 17.8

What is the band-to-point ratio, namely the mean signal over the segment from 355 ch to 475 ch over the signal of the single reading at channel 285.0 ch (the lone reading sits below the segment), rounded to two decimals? 1.00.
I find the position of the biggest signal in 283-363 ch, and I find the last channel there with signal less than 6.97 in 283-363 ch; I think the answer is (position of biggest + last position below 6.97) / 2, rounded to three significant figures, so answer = 337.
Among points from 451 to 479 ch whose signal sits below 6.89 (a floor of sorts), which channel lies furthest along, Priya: 477.0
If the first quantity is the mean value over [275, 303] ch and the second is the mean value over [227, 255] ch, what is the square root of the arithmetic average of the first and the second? 2.61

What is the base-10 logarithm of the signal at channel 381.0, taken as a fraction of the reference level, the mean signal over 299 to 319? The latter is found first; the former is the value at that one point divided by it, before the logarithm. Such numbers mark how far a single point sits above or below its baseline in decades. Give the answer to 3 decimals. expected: 0.058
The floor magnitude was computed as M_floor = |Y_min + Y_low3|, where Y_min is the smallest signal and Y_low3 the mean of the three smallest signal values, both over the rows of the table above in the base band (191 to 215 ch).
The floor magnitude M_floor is 12.93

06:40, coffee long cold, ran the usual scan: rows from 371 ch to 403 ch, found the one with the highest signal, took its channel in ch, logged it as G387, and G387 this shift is 393.0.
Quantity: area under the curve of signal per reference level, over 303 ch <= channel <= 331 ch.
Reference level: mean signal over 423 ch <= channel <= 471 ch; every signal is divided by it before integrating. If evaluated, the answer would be 31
